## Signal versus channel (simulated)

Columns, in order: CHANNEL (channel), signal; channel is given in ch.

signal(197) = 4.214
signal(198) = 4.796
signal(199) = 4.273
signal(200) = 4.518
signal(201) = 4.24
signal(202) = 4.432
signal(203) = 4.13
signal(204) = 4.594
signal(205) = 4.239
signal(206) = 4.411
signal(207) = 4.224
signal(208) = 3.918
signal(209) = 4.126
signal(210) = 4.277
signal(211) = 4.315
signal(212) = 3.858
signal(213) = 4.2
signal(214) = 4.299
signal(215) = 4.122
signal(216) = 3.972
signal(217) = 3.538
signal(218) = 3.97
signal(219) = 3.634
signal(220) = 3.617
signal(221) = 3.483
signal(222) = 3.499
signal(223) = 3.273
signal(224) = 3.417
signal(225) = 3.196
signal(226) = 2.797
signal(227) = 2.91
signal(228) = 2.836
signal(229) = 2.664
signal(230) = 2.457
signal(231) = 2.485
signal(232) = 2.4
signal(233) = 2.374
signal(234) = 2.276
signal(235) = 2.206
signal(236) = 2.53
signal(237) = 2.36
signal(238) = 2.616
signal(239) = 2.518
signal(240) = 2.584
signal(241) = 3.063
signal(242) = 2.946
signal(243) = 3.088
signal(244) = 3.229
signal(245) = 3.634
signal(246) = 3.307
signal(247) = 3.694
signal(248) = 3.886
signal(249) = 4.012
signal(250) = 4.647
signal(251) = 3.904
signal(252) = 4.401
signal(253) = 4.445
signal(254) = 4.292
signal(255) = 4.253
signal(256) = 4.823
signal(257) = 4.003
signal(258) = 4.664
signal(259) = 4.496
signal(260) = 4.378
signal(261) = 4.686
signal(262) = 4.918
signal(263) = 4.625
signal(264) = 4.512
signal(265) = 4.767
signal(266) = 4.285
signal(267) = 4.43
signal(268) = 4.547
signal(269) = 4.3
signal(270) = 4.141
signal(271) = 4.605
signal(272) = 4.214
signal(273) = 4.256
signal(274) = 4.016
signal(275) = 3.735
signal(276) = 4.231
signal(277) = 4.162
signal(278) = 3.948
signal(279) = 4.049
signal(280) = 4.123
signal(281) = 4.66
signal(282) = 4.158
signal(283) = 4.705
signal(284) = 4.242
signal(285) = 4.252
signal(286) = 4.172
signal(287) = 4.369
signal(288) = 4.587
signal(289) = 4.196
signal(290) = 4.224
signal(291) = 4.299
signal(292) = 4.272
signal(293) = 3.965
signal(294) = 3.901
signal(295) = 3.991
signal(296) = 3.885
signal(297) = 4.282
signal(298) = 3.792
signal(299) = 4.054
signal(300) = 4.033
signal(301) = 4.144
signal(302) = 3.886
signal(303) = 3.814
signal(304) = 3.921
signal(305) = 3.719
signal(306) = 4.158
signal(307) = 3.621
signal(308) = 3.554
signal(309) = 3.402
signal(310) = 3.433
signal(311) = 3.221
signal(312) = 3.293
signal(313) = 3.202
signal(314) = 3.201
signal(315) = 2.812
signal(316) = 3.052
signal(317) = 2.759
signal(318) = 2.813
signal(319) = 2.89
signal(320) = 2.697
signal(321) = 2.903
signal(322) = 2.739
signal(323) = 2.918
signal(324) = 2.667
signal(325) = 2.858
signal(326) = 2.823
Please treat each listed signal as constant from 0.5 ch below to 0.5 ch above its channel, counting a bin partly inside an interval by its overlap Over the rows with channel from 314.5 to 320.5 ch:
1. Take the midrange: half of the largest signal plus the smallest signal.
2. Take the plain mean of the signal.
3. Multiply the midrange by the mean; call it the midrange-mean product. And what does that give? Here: 8.2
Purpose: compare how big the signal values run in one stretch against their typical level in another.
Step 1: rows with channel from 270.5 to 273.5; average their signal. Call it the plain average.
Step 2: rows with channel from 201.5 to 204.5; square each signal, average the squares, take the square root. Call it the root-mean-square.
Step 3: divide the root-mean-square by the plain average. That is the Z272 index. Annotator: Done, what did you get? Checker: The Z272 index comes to 1.01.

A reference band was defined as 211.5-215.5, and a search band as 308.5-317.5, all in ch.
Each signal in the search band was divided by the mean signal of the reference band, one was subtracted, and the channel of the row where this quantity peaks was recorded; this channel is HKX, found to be 310 ch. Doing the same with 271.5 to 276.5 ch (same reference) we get 273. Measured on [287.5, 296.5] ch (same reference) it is 288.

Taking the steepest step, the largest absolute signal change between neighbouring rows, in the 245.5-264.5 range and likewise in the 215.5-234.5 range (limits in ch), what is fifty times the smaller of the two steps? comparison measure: 21.7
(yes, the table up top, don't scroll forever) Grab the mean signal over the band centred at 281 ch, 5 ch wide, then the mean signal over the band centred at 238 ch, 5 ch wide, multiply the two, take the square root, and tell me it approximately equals 3.31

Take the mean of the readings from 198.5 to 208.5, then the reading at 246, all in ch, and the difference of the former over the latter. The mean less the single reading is 1.0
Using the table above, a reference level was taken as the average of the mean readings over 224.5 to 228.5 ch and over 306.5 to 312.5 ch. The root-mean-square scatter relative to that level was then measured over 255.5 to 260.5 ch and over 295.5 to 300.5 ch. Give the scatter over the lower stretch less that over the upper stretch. 0.5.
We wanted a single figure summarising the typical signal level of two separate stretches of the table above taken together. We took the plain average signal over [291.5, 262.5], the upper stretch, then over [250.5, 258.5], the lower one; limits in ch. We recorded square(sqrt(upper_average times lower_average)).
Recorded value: 18.7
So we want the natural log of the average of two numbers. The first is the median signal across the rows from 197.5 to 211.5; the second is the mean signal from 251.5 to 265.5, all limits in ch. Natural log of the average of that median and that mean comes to 1.48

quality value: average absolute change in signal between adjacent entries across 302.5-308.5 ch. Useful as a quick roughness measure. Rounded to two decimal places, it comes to 0.27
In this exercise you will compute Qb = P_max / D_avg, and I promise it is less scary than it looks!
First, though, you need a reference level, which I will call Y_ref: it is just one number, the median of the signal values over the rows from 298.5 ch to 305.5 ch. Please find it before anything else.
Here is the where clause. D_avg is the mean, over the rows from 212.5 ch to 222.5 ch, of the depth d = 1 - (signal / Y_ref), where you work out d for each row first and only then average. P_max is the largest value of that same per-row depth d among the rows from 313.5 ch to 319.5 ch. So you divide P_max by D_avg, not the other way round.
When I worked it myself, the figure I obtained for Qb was 13.3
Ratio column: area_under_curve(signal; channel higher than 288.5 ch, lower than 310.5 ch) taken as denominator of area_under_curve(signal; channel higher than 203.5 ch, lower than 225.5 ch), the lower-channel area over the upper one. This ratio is 1.00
